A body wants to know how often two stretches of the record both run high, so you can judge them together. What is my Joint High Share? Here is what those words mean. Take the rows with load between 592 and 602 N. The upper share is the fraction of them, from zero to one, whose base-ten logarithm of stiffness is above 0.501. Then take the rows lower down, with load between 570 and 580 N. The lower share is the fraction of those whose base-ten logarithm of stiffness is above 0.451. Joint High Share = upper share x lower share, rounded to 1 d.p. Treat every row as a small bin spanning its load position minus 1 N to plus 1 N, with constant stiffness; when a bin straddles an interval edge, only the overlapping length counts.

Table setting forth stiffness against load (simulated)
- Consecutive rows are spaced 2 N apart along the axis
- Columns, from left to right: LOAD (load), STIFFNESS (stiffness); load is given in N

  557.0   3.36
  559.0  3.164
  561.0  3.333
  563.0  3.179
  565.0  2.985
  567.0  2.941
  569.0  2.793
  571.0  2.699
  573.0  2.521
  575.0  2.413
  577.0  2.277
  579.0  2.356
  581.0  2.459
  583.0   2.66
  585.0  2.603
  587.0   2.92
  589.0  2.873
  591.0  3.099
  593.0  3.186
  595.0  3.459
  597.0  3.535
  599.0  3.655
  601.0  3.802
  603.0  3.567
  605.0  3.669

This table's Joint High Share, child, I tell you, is 0.0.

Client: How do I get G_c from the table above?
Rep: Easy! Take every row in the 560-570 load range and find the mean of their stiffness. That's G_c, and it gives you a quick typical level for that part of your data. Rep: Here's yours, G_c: 3.05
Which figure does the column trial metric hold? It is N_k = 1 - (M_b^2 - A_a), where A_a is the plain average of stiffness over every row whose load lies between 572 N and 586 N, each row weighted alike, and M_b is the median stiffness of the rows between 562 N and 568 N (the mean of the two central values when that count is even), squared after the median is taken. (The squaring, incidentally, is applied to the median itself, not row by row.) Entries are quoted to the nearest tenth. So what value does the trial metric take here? -5.4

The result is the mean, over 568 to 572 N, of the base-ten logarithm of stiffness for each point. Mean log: 0.44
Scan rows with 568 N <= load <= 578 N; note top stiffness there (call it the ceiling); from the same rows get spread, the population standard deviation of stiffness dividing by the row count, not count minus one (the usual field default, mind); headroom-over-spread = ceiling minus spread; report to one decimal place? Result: 2.6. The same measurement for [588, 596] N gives 3.2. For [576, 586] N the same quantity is 2.5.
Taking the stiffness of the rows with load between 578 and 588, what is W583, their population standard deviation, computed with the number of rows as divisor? 0.19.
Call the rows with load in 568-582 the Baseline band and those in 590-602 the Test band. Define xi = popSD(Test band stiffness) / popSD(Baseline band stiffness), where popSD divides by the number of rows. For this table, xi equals 1.44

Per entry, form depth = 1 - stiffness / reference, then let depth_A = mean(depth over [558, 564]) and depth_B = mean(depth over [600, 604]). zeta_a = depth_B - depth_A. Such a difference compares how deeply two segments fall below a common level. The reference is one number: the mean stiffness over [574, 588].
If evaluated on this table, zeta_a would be -0.2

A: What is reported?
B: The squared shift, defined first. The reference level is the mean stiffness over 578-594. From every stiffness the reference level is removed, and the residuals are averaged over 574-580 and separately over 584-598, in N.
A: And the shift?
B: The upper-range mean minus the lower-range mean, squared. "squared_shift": 0.56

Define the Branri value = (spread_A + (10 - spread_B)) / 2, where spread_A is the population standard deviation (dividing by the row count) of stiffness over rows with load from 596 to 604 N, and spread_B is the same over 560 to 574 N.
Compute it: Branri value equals 4.92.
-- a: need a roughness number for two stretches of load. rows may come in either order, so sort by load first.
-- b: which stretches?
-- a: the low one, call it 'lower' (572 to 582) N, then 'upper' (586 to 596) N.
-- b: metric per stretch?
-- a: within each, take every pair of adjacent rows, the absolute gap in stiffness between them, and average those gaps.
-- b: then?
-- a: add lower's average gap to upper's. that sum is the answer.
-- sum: 0.265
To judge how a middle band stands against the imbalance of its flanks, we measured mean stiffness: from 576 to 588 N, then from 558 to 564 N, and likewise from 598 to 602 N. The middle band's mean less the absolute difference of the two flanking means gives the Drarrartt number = 2.04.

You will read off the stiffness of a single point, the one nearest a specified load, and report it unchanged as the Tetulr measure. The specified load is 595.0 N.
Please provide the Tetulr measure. 3.459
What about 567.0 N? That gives 2.941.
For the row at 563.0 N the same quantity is 3.179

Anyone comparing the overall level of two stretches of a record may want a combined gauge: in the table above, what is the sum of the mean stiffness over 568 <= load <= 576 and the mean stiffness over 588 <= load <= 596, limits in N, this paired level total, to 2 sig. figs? 5.8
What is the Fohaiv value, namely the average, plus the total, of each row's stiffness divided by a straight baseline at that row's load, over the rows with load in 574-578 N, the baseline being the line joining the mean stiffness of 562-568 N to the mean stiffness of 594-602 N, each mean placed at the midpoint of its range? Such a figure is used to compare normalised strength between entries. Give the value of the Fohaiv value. 2.2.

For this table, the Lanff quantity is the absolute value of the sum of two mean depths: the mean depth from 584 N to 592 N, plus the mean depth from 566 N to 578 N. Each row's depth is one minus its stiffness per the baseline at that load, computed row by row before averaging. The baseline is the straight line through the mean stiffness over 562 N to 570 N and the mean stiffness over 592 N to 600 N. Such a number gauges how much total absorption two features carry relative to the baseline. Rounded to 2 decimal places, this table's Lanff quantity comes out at 0.29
